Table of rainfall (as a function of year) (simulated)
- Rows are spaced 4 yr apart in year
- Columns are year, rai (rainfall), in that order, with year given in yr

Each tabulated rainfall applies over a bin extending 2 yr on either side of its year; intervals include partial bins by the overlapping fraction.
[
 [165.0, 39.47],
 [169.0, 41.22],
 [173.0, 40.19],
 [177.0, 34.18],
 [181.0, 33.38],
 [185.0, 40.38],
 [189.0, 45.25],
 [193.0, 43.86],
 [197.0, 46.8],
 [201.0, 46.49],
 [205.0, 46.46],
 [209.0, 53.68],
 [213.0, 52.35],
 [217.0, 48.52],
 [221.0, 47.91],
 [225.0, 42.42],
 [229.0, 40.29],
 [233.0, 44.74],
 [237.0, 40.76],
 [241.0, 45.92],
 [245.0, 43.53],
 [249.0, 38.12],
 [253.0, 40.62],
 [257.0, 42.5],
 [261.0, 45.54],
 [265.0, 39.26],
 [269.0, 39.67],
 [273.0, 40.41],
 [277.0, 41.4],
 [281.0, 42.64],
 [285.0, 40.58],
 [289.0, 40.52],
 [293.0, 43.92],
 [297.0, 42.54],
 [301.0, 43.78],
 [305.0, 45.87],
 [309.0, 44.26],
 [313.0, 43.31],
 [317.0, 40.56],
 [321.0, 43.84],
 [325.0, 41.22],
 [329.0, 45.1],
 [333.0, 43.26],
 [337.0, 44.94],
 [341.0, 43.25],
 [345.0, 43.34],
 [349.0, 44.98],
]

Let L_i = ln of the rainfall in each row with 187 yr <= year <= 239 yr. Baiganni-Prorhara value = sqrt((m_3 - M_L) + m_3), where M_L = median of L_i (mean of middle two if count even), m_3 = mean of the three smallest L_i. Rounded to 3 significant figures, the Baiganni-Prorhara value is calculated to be 1.90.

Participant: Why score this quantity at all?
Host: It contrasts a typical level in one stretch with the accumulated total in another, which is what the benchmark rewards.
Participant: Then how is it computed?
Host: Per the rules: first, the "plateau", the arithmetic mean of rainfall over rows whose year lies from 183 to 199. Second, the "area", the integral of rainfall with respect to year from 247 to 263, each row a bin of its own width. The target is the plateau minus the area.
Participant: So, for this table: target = -623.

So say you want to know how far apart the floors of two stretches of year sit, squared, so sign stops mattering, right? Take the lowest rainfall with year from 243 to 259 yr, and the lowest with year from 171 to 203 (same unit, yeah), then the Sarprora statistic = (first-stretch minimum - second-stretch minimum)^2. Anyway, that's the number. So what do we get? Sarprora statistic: 22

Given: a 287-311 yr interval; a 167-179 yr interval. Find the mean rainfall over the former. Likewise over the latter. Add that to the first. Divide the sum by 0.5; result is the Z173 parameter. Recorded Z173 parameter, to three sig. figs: 164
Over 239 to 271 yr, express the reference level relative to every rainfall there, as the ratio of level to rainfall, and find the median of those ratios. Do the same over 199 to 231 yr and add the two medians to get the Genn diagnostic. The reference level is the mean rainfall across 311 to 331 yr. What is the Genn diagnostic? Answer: 1.94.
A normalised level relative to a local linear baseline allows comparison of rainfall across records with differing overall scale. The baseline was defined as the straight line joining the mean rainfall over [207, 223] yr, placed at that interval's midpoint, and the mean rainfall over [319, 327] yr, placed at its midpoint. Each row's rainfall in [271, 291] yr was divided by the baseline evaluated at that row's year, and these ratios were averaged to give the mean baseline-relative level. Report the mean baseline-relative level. 0.900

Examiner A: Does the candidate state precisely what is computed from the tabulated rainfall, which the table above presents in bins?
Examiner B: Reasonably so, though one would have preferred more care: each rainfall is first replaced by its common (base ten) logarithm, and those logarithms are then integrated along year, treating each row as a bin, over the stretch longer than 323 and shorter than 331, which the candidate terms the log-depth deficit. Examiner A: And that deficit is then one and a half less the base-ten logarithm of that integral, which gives 0.383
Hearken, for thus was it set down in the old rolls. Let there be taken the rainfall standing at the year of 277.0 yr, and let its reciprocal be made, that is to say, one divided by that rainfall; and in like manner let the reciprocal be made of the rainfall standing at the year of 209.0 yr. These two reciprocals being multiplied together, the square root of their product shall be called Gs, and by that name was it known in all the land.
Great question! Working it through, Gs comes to 0.0212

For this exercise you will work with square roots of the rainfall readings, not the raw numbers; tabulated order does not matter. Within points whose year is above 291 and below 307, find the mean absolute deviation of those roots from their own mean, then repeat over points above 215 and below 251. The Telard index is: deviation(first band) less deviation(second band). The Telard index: -0.15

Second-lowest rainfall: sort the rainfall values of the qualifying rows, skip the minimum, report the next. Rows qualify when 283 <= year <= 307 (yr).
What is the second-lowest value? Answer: 40.58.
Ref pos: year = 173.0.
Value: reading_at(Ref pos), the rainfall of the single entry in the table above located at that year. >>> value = 40.19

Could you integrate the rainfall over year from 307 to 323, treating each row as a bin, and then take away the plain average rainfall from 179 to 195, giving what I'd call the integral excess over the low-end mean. 647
